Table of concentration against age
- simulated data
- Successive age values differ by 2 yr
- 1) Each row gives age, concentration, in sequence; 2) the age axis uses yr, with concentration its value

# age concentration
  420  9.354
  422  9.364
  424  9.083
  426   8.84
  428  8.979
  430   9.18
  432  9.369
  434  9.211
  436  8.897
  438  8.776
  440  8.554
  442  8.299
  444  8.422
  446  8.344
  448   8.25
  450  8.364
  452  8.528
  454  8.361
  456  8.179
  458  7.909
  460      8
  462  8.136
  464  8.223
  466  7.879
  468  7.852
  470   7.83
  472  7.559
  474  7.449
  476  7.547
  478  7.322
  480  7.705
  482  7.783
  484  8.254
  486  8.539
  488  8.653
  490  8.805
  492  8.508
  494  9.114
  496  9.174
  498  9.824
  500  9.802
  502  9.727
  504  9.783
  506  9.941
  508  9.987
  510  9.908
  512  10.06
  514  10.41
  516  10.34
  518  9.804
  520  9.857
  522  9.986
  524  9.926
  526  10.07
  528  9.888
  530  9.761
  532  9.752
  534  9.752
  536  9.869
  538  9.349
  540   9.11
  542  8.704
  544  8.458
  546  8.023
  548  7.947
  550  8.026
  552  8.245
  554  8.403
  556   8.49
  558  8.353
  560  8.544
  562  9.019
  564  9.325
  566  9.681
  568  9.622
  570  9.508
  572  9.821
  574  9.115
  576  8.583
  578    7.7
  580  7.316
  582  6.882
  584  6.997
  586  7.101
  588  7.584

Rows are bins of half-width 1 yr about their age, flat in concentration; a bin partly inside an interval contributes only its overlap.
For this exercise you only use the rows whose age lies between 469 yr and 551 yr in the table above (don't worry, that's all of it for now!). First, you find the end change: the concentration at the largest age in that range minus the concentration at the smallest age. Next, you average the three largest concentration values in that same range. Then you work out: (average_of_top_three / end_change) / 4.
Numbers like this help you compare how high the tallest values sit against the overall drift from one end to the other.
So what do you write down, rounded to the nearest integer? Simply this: 13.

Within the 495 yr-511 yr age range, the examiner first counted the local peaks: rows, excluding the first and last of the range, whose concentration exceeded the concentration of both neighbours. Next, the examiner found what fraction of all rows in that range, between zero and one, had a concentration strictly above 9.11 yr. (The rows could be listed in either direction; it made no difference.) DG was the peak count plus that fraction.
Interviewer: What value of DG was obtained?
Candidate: 3.0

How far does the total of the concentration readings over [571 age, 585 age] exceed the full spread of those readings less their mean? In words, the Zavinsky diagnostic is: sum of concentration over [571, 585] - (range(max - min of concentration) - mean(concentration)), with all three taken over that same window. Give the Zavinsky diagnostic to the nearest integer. 62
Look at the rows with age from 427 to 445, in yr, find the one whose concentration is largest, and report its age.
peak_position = 432 yr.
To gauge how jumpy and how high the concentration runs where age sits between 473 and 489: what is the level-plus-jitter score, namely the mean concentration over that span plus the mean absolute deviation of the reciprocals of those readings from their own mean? 7.9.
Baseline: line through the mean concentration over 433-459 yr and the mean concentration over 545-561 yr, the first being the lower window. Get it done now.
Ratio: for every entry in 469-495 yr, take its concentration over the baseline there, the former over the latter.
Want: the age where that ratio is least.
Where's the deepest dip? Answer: 478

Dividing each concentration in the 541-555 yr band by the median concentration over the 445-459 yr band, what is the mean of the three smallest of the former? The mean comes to 0.96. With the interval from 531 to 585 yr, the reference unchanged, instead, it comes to 0.85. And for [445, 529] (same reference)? 0.89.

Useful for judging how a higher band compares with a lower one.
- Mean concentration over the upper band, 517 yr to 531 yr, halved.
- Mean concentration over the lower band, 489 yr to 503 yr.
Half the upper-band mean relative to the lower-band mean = 0.53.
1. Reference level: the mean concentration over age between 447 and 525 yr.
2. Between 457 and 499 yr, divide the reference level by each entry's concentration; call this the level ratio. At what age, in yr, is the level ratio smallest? 498 yr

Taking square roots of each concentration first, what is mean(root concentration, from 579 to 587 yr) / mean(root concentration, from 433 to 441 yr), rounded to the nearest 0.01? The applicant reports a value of 0.89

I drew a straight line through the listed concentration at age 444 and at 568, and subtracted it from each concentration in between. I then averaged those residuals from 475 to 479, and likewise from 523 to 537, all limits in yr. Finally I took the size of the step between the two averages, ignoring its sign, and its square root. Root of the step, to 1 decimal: 1.4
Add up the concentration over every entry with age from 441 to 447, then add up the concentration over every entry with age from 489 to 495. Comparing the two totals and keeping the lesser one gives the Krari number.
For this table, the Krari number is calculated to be 25.1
